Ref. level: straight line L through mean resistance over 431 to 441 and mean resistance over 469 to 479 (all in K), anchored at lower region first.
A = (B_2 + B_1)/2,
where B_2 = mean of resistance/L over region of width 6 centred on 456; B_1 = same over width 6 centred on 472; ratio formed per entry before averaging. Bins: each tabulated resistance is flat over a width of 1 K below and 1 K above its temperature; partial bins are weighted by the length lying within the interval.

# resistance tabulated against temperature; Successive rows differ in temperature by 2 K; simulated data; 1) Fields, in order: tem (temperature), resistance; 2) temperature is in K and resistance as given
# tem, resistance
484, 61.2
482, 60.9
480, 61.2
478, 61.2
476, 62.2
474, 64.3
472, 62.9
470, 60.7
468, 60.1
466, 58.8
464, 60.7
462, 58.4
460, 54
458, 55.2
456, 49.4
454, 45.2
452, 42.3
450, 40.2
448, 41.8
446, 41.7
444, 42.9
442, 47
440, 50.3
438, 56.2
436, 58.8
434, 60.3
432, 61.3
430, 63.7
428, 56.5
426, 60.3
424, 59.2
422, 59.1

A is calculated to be 0.92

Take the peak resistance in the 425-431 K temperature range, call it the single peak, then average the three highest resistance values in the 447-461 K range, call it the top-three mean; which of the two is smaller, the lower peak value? 52.9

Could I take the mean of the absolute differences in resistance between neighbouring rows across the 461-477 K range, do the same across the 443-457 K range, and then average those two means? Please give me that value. 1.9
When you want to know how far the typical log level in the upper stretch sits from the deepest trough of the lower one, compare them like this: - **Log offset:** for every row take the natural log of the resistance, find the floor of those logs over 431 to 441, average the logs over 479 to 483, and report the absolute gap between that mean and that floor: 0.19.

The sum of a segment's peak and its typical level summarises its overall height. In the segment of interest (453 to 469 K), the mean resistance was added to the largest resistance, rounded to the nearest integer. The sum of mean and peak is 116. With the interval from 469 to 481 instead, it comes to 126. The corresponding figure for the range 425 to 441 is 122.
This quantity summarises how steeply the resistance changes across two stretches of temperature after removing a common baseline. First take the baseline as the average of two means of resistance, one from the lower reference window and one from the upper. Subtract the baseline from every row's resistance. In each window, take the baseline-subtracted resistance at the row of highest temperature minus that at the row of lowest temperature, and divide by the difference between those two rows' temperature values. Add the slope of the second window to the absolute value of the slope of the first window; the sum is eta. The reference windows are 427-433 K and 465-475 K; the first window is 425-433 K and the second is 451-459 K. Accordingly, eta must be 2.32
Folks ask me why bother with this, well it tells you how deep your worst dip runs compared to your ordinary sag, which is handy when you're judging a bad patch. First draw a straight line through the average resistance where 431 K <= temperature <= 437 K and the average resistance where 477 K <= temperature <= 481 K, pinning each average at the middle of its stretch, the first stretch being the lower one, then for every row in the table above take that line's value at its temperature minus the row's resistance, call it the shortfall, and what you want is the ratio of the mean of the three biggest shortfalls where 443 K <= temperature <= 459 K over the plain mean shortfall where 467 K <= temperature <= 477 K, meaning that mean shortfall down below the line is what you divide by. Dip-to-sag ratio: -19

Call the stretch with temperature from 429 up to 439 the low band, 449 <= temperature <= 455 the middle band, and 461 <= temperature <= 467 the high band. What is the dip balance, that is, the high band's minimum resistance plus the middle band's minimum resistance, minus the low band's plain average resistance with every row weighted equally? 38.5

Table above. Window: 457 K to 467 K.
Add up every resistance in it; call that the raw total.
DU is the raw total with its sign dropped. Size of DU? 287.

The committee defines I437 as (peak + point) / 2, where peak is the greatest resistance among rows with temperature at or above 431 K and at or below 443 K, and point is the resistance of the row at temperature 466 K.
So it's 60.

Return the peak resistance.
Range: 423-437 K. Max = 63.7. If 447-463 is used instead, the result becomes 58.4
